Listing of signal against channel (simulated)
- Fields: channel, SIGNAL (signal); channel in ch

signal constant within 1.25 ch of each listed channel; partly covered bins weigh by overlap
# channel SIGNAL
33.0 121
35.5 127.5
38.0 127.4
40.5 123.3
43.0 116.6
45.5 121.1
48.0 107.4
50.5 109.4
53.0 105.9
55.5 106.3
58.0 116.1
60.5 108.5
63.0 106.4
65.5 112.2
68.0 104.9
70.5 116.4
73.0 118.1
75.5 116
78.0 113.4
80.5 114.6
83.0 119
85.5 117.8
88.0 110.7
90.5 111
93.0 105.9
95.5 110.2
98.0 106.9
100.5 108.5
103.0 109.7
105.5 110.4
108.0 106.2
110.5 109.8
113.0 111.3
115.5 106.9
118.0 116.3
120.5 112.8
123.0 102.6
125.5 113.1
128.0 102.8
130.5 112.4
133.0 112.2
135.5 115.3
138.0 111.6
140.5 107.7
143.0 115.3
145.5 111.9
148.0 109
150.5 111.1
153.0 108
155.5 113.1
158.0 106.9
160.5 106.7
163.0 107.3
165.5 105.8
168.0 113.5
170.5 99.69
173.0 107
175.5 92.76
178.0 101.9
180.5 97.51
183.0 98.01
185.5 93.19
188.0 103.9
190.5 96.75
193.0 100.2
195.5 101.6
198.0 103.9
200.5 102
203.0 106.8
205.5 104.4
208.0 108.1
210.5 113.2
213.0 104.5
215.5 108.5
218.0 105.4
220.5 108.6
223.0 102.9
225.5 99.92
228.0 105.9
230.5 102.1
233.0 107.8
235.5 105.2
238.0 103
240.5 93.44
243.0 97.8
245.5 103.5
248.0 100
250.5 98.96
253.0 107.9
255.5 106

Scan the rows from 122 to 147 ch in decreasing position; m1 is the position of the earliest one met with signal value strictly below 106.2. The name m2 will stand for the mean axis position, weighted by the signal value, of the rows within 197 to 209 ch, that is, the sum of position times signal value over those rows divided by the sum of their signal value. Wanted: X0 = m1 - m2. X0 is -75.1 ch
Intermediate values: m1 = 128.0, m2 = 203.1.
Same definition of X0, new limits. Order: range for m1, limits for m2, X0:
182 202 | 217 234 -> -25.0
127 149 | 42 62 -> 76.4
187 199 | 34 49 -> 156.5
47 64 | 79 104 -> -38.5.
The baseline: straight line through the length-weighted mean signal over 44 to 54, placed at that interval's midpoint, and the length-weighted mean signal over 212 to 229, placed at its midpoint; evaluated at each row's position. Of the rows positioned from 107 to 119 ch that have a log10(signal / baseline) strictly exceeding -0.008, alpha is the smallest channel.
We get 110.5 ch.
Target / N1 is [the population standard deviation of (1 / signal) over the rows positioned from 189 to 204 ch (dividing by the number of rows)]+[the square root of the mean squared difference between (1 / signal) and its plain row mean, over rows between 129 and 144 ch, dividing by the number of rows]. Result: 0.0005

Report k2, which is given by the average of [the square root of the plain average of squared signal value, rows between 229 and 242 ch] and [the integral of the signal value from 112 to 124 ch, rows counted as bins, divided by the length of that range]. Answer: 106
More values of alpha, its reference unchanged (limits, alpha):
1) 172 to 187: 173.0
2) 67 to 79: 70.5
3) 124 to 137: 125.5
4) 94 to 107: 95.5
